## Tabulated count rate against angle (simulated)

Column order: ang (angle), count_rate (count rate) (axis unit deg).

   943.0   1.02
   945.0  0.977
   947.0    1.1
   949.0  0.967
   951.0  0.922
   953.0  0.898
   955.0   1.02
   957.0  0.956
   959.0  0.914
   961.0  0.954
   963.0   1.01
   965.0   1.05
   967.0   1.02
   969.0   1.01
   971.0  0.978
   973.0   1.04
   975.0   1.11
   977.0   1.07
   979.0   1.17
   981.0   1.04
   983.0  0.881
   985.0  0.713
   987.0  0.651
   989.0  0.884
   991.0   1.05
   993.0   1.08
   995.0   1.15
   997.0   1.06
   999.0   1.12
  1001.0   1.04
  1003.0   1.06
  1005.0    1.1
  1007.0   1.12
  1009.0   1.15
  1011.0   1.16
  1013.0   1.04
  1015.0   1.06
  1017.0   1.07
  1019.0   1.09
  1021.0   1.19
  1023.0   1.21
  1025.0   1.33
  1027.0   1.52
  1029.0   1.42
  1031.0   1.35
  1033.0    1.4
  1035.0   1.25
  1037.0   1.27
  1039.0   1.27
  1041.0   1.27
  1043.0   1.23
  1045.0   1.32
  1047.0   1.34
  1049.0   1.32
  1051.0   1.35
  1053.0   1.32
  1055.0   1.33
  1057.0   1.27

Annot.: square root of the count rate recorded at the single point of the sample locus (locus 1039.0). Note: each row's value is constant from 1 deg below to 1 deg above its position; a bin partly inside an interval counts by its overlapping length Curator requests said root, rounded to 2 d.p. 1.13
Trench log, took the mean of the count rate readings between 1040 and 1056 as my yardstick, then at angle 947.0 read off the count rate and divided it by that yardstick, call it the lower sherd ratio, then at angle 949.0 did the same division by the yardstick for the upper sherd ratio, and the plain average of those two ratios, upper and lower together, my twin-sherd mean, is 0.79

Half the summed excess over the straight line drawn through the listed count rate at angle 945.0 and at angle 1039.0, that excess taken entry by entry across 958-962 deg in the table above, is -0.090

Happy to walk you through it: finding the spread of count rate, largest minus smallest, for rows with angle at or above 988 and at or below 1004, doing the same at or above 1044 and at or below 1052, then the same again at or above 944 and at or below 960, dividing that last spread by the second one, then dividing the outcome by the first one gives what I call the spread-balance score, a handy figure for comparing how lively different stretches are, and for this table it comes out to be 25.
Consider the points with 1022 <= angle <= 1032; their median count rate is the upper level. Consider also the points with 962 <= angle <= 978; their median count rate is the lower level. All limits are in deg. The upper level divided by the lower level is 1.31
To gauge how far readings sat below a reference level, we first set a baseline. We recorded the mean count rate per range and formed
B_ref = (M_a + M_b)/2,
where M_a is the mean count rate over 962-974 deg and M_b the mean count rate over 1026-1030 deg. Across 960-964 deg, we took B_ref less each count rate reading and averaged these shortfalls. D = 0.26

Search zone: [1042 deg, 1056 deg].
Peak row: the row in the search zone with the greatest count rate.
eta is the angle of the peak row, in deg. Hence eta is 1051.0 deg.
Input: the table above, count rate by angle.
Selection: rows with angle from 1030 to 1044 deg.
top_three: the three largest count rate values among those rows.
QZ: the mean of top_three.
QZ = 1.34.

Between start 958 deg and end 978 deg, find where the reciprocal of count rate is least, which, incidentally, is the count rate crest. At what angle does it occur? 975.0 deg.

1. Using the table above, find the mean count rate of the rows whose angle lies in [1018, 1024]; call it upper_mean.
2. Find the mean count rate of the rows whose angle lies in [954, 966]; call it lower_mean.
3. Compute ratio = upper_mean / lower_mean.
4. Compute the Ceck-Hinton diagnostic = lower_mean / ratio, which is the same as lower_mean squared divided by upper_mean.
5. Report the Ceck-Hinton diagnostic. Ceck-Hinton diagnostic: 0.83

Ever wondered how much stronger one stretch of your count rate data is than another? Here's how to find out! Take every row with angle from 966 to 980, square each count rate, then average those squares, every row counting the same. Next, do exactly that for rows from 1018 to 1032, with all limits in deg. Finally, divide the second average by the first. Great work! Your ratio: 1.53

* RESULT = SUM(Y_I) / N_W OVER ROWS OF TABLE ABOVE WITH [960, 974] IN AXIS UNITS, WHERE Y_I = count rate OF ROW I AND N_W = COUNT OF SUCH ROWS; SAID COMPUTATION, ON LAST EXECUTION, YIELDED 1.01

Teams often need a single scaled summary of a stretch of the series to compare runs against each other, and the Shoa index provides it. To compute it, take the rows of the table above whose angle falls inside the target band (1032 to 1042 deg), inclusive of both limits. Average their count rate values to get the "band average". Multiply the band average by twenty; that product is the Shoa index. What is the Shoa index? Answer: 26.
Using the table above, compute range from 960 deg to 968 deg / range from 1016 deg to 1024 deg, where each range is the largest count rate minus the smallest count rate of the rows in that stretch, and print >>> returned 0.69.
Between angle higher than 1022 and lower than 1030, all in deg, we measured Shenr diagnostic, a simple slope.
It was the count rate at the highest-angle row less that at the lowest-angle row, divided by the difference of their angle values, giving 0.035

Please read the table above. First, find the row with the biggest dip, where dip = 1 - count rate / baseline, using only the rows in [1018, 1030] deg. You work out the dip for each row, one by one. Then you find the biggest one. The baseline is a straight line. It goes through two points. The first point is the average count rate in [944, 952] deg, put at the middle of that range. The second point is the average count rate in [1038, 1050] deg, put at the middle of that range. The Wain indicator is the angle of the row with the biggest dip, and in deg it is 1019.0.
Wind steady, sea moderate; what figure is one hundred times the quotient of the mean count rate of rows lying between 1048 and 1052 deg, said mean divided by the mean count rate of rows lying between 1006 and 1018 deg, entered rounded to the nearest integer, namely 121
